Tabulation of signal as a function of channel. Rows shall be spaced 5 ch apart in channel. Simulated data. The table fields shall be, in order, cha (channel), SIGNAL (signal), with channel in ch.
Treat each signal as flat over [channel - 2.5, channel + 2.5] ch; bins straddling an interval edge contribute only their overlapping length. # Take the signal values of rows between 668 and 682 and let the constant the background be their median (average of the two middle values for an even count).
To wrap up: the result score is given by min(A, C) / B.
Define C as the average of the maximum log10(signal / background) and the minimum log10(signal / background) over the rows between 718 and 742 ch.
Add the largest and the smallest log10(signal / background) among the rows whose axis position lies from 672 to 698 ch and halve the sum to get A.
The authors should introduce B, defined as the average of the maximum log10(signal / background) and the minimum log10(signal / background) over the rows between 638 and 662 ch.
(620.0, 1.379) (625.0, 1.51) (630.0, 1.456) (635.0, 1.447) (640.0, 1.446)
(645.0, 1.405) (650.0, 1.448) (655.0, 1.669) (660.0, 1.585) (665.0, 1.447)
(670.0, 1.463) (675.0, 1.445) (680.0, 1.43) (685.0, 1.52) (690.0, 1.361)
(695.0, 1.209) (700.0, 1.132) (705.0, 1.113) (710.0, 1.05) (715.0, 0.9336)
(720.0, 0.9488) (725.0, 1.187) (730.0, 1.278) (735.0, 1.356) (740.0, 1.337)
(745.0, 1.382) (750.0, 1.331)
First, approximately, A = -0.028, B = 0.025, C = -0.105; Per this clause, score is -4.2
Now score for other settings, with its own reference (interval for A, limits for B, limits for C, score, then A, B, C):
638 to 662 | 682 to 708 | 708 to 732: 2.7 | 0.025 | -0.046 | -0.122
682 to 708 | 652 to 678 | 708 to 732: -3.9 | -0.046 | 0.031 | -0.122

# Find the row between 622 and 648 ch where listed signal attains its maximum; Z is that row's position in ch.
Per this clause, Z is 625.0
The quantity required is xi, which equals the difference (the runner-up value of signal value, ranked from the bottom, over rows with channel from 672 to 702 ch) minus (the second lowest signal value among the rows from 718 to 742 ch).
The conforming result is 0.0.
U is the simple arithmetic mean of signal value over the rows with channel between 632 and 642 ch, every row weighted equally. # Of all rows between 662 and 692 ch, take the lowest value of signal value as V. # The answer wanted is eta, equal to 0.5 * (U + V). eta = 1.404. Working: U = 1.4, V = 1.361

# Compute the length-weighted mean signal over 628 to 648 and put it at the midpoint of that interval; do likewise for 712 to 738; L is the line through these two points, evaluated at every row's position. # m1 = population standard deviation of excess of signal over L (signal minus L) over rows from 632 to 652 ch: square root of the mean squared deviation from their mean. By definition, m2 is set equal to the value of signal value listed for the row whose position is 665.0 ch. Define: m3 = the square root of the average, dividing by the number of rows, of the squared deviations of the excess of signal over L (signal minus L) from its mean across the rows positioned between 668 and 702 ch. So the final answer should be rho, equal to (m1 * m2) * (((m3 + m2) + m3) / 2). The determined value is 0.028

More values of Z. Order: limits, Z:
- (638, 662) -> 655.0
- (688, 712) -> 690.0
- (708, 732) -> 730.0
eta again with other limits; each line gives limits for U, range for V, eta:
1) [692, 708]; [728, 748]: 1.215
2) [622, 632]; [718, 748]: 1.216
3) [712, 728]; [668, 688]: 1.227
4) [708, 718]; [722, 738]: 1.089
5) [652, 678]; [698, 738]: 1.228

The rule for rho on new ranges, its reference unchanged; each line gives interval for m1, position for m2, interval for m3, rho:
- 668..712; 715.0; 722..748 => 0.067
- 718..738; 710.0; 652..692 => 0.106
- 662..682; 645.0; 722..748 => 0.016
